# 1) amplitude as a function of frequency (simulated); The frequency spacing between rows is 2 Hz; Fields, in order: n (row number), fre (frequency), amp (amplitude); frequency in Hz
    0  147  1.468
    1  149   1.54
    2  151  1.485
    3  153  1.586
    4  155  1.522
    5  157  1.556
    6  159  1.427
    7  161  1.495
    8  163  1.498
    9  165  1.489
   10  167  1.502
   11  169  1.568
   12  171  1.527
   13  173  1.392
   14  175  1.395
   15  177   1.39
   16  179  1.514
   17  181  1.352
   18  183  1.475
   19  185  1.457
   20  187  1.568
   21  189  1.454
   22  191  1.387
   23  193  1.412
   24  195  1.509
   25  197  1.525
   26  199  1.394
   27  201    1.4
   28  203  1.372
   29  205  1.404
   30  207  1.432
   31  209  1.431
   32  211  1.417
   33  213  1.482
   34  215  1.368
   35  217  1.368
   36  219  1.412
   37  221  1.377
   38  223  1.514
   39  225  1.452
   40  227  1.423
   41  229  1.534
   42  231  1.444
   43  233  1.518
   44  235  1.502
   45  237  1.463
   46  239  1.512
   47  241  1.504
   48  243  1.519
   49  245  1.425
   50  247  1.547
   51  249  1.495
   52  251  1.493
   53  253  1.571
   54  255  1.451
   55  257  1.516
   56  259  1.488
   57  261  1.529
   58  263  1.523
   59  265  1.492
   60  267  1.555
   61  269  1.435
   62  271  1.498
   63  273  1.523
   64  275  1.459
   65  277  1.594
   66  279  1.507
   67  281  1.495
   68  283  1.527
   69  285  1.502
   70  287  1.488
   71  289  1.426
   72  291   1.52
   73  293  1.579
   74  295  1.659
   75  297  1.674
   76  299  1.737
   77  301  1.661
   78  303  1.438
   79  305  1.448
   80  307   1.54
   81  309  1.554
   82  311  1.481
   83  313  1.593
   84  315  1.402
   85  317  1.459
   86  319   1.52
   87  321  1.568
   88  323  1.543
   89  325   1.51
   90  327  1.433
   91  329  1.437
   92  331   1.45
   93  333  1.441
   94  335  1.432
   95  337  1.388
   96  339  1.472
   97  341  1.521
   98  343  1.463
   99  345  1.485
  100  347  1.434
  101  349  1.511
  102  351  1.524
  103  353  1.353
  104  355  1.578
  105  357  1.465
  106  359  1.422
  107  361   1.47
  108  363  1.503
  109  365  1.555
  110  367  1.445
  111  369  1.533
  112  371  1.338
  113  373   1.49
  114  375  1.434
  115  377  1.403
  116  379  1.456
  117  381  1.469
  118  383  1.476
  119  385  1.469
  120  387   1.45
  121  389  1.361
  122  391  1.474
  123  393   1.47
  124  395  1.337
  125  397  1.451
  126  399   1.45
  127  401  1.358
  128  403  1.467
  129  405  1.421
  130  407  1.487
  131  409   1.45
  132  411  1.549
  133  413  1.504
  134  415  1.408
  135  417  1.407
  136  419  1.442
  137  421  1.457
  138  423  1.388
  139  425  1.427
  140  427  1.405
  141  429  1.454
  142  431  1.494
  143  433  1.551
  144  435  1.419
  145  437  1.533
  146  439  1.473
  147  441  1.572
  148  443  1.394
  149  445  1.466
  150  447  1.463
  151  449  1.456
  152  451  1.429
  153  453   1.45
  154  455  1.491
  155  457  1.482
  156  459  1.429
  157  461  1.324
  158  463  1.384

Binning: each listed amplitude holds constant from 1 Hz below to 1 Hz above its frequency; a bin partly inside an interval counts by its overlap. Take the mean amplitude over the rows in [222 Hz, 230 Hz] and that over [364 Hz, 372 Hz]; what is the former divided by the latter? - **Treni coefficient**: 1.01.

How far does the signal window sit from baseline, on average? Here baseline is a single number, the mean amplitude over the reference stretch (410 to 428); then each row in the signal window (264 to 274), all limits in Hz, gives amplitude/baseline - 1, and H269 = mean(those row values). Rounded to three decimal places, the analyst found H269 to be 0.040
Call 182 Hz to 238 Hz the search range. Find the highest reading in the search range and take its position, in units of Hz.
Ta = 187 Hz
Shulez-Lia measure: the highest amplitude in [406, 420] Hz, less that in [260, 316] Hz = -0.19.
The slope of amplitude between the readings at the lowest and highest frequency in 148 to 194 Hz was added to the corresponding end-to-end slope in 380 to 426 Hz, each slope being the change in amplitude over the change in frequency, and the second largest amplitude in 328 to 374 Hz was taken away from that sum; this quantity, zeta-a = -1.56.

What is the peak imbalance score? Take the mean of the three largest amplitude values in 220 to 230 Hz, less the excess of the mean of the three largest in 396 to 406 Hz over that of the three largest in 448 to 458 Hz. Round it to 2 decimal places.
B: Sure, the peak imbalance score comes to 1.52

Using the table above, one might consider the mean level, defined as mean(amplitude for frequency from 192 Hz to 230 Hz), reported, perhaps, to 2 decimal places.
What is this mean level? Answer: 1.43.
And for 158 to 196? 1.46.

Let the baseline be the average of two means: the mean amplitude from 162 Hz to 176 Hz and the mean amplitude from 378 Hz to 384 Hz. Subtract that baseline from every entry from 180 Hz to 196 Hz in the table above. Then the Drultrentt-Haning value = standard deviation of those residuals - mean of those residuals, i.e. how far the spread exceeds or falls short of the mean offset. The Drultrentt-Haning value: 0.09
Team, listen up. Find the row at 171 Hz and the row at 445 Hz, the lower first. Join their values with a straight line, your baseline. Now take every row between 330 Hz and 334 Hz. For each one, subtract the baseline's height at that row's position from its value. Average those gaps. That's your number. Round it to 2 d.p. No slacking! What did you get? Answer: -0.05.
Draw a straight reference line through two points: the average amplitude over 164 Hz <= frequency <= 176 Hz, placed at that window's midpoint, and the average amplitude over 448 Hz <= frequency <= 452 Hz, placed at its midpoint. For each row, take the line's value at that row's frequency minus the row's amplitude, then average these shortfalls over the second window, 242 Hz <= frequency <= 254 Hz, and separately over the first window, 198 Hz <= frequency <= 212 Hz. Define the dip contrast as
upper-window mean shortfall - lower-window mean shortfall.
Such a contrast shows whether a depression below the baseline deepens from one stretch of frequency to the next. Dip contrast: -0.11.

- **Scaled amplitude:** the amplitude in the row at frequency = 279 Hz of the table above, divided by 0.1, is 15.1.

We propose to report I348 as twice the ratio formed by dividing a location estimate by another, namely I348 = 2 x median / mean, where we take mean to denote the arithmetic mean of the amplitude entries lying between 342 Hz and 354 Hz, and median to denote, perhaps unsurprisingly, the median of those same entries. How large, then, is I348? 2.02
